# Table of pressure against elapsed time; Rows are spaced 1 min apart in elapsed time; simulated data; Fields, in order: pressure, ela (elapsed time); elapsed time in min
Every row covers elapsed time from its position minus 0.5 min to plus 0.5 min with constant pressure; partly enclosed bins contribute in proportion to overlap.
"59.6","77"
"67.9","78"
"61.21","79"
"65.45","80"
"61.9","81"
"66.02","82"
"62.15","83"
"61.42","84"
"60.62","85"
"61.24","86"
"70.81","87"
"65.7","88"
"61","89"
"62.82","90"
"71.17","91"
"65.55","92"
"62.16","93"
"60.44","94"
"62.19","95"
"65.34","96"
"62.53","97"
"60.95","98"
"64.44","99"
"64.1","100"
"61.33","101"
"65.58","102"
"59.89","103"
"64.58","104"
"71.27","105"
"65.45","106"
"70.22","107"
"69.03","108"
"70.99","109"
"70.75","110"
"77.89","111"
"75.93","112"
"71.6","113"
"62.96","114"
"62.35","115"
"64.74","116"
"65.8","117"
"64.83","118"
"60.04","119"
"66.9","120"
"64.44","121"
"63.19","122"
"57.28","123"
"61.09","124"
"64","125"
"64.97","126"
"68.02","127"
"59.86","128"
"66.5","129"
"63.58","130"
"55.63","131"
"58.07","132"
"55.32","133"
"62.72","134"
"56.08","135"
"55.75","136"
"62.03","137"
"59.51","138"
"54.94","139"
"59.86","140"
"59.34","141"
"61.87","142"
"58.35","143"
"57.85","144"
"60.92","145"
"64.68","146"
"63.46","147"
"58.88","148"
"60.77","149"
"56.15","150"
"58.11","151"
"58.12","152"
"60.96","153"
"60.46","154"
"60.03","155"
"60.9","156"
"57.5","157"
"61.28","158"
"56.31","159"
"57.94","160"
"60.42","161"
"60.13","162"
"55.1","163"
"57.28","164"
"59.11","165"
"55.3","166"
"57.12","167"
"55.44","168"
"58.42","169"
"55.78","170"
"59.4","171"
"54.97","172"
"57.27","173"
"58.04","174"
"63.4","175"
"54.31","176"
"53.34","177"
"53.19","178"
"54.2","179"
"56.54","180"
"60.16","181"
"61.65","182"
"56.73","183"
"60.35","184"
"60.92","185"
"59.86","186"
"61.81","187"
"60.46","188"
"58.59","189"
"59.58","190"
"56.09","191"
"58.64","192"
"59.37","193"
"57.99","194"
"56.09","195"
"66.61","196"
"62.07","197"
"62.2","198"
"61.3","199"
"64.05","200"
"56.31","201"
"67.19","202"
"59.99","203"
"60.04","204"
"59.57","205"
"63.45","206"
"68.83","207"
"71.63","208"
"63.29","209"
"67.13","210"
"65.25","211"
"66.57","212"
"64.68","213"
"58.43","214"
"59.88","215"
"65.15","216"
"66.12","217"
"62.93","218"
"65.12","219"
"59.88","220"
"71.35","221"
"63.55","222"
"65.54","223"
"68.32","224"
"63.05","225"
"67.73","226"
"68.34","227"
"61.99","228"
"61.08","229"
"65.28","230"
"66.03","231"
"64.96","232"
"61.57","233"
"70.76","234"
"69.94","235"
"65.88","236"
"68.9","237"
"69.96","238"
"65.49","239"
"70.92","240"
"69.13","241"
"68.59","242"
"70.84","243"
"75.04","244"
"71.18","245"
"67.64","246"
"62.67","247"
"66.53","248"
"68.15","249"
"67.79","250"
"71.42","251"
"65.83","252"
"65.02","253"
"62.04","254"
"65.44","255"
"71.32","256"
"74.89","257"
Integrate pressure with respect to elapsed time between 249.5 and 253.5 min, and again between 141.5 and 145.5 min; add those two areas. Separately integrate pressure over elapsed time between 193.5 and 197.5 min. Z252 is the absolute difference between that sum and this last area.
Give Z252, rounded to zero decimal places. 266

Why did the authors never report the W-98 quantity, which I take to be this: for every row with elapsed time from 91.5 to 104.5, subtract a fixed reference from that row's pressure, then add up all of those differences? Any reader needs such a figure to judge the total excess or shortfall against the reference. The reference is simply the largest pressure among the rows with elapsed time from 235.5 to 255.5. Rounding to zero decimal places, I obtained -156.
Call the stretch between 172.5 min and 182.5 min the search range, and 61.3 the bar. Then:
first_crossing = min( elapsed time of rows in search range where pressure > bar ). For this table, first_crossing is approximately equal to 175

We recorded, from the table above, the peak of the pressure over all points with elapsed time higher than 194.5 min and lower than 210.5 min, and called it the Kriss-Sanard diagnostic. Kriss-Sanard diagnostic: 71.63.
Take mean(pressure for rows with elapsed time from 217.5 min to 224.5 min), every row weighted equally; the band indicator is 65.2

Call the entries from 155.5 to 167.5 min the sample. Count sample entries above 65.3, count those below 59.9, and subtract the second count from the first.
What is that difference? -8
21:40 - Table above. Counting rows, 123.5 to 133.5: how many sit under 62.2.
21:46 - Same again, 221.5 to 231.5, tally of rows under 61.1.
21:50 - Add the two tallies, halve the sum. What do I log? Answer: 3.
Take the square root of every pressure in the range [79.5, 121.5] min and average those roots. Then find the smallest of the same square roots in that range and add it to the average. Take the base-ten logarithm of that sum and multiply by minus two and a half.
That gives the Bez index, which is -3.00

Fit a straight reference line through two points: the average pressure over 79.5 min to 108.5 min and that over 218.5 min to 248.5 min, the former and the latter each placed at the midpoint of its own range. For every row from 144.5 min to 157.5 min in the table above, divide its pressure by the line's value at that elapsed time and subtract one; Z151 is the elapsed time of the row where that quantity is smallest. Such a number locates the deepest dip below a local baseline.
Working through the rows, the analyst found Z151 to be 150 min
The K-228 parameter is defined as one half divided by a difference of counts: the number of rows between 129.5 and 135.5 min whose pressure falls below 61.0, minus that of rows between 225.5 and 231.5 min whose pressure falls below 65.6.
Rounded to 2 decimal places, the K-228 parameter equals 0.50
